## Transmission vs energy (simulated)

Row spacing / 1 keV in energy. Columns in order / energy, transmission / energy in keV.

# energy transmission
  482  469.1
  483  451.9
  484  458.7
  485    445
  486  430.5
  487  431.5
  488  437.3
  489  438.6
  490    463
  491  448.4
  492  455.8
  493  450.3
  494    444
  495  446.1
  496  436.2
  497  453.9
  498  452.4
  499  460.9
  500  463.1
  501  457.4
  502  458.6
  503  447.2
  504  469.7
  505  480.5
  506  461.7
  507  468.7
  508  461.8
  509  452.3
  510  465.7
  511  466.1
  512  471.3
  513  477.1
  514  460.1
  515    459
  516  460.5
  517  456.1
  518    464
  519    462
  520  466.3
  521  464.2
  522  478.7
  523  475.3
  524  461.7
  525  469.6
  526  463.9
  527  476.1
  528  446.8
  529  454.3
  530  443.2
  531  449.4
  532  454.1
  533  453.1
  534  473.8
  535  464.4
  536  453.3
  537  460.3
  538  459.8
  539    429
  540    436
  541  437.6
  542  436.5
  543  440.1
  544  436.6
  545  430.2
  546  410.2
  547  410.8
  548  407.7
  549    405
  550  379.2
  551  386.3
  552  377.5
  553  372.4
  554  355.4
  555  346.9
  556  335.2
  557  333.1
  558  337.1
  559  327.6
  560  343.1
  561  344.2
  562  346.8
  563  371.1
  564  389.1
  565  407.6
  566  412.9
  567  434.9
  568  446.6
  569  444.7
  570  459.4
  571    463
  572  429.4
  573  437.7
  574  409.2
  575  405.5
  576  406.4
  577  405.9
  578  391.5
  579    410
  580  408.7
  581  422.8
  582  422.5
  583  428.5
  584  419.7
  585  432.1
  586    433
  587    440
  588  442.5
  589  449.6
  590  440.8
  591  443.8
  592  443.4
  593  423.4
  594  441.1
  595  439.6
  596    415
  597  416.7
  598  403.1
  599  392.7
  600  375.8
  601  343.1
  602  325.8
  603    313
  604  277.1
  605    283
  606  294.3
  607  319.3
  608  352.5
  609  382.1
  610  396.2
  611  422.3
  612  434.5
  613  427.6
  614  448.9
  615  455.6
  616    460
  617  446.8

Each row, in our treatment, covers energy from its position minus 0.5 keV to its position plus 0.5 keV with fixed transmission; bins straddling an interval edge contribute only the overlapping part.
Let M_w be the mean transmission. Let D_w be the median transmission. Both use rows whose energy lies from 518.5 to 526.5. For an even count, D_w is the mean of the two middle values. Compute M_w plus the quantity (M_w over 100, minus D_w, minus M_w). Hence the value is -461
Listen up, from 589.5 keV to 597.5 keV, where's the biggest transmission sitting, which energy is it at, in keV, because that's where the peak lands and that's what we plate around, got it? 591 keV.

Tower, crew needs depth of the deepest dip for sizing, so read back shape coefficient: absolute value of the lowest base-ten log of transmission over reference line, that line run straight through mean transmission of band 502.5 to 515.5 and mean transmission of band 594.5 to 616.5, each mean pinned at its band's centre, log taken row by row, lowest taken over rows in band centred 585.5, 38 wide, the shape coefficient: 0.14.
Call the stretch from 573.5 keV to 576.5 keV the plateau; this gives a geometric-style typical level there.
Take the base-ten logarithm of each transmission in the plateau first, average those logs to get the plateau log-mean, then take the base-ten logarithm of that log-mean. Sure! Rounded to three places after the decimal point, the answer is 0.417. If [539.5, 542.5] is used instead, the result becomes 0.422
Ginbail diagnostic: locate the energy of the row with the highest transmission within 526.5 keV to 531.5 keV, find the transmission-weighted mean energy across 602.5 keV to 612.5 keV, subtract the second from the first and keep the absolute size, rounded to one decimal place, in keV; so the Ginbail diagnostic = 80.9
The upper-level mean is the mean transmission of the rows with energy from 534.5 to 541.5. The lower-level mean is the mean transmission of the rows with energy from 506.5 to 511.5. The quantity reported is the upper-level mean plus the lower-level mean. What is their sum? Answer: 912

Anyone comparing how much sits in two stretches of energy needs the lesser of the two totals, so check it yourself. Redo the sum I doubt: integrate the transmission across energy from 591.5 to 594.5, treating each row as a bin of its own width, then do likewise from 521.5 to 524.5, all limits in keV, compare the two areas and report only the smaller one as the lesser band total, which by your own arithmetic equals 1308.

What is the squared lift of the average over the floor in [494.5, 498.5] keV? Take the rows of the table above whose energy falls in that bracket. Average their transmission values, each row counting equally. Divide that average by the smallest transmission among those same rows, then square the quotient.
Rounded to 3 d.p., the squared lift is 1.051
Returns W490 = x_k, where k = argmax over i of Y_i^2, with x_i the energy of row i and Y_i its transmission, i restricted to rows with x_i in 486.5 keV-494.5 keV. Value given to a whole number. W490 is 490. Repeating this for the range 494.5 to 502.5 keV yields 500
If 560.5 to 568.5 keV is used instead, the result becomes 568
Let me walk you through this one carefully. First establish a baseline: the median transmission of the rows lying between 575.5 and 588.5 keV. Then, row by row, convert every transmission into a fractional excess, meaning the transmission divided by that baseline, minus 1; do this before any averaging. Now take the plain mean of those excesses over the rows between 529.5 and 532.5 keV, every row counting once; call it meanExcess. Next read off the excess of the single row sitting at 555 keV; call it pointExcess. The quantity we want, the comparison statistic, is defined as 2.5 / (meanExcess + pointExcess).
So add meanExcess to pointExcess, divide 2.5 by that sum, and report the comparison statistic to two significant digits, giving -21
